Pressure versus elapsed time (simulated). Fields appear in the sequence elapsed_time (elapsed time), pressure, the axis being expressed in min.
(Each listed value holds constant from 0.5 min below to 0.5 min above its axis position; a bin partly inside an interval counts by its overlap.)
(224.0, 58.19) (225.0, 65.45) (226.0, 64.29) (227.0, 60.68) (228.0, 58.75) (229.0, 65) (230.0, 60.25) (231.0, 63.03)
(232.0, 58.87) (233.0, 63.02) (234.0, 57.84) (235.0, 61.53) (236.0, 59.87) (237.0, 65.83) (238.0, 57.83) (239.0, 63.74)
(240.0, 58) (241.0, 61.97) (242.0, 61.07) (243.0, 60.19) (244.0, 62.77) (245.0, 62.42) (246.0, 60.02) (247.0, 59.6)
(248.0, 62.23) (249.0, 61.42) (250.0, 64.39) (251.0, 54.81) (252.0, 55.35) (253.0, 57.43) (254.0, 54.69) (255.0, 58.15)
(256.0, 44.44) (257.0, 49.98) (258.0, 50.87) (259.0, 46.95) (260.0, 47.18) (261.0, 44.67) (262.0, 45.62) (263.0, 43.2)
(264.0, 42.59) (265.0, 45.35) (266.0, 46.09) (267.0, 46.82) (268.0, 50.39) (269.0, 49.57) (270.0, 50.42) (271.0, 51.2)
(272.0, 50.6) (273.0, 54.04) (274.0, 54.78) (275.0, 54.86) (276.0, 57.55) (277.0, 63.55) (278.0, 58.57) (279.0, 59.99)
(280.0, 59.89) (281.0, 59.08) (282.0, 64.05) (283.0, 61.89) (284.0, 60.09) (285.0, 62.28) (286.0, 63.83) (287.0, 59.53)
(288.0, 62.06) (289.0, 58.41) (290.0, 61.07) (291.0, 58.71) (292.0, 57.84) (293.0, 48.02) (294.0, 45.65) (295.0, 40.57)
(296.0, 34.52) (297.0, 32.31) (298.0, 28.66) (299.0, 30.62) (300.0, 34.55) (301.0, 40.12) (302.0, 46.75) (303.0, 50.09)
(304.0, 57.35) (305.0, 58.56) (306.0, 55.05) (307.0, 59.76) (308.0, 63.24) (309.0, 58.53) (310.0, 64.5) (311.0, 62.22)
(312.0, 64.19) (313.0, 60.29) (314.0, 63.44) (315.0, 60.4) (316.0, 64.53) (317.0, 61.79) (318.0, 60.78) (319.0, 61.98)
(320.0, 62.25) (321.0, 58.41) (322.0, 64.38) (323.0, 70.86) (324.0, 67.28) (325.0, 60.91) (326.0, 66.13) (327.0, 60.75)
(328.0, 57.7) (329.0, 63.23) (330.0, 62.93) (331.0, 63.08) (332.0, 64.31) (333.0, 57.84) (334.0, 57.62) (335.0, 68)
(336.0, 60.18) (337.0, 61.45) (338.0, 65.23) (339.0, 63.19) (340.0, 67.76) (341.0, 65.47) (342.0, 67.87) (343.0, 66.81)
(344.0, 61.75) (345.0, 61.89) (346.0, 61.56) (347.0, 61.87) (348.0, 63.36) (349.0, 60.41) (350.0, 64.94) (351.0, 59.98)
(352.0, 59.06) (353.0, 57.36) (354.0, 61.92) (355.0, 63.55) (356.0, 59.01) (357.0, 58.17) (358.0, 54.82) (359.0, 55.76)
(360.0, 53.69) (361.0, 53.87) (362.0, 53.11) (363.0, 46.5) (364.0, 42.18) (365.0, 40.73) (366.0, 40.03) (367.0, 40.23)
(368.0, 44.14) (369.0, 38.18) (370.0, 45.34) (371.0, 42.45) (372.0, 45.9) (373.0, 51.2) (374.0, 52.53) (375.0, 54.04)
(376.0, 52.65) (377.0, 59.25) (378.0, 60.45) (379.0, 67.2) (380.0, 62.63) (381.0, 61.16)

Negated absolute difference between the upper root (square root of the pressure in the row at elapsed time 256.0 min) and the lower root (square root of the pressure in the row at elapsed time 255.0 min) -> -1.0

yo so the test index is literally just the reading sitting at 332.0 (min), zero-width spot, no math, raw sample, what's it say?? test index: 64.31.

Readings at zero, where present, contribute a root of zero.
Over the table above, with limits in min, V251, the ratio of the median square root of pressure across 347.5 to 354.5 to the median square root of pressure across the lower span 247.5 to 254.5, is 1.03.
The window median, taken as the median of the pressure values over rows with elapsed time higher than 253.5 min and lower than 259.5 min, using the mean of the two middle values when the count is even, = 50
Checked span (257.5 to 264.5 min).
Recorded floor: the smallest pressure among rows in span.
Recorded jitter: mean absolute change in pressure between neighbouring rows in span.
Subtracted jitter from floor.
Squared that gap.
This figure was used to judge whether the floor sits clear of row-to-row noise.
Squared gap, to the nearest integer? 1666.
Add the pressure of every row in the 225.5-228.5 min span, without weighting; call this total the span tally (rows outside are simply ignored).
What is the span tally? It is 184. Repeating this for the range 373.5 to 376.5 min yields 159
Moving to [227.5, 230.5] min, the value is 184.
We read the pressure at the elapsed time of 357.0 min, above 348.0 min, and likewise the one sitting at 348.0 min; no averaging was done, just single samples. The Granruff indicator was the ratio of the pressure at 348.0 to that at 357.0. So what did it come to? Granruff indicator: 1.1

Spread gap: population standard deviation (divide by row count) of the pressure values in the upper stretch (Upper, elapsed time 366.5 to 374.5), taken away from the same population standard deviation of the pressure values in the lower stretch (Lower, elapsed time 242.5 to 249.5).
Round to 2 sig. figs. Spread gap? -3.4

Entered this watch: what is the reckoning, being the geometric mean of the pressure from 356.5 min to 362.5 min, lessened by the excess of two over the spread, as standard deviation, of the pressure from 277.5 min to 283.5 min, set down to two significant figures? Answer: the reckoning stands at 55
